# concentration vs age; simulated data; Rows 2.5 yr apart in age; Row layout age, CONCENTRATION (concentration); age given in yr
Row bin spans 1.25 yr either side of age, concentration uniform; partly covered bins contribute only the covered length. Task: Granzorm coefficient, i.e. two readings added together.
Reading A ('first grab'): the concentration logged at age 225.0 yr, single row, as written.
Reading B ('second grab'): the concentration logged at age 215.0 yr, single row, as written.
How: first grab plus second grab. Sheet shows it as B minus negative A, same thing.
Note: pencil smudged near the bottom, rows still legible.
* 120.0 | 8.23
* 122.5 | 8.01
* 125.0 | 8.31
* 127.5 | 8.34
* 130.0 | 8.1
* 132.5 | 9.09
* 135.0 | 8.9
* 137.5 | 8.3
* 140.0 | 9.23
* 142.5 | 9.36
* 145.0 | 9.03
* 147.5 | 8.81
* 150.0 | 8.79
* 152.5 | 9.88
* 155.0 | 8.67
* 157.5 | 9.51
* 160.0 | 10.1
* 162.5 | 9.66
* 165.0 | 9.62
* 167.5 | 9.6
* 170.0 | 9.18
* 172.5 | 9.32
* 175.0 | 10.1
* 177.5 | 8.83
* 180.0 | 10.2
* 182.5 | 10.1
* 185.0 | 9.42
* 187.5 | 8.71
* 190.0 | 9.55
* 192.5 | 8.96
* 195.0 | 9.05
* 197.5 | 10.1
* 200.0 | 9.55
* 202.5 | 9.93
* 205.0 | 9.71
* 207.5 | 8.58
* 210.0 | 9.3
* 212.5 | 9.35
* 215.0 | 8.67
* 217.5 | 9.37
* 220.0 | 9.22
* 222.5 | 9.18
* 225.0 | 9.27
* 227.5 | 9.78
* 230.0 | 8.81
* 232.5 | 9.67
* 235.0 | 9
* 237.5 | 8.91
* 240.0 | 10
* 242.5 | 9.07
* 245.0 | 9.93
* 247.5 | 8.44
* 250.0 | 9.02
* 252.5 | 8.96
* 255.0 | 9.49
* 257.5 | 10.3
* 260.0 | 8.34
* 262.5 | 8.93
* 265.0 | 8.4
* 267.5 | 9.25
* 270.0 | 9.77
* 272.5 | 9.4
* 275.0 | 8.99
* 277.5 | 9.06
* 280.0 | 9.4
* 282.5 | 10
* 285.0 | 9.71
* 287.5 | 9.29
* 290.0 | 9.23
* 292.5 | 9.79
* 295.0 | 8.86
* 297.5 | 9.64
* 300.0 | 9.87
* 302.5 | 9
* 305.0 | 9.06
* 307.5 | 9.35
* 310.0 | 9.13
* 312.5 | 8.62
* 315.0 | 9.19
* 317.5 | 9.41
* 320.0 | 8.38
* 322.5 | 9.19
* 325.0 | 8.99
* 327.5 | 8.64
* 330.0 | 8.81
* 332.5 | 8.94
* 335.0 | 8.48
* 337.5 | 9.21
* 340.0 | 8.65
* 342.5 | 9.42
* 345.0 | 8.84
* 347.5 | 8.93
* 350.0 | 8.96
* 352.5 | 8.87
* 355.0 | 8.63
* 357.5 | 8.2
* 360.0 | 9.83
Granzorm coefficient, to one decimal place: 17.9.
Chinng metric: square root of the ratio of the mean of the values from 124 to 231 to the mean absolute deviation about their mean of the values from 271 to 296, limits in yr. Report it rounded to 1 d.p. 5.7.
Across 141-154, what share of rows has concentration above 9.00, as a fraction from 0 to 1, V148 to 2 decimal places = 0.60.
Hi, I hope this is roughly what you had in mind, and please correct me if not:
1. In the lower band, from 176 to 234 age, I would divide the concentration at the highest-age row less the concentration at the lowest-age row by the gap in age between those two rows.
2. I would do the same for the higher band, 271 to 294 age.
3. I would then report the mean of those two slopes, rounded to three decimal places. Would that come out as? 0.017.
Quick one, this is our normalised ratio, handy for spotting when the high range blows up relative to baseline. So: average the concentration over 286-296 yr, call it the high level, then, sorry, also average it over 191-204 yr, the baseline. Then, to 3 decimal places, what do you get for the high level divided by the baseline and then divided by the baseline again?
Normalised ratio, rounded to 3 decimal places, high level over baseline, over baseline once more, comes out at 0.103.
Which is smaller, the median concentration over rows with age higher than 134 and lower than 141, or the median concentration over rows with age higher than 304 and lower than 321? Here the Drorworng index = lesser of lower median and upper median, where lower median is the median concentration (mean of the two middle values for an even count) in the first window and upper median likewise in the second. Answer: 8.90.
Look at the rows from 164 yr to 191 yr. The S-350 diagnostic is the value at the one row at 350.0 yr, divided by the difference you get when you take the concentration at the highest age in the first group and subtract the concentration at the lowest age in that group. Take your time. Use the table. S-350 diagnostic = -128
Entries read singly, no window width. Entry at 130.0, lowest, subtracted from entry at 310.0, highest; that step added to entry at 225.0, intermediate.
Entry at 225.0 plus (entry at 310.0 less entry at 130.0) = 10.3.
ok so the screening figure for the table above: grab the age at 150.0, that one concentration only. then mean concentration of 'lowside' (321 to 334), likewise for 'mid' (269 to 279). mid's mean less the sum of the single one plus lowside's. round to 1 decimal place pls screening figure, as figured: -8.4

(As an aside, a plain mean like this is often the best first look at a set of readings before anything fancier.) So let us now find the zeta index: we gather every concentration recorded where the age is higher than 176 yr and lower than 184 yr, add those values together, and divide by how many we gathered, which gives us 9.71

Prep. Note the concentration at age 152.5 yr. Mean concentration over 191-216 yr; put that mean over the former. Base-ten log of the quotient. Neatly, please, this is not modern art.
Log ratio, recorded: -0.025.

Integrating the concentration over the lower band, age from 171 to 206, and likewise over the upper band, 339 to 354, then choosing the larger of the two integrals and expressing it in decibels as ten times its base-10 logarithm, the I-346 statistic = 25.2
